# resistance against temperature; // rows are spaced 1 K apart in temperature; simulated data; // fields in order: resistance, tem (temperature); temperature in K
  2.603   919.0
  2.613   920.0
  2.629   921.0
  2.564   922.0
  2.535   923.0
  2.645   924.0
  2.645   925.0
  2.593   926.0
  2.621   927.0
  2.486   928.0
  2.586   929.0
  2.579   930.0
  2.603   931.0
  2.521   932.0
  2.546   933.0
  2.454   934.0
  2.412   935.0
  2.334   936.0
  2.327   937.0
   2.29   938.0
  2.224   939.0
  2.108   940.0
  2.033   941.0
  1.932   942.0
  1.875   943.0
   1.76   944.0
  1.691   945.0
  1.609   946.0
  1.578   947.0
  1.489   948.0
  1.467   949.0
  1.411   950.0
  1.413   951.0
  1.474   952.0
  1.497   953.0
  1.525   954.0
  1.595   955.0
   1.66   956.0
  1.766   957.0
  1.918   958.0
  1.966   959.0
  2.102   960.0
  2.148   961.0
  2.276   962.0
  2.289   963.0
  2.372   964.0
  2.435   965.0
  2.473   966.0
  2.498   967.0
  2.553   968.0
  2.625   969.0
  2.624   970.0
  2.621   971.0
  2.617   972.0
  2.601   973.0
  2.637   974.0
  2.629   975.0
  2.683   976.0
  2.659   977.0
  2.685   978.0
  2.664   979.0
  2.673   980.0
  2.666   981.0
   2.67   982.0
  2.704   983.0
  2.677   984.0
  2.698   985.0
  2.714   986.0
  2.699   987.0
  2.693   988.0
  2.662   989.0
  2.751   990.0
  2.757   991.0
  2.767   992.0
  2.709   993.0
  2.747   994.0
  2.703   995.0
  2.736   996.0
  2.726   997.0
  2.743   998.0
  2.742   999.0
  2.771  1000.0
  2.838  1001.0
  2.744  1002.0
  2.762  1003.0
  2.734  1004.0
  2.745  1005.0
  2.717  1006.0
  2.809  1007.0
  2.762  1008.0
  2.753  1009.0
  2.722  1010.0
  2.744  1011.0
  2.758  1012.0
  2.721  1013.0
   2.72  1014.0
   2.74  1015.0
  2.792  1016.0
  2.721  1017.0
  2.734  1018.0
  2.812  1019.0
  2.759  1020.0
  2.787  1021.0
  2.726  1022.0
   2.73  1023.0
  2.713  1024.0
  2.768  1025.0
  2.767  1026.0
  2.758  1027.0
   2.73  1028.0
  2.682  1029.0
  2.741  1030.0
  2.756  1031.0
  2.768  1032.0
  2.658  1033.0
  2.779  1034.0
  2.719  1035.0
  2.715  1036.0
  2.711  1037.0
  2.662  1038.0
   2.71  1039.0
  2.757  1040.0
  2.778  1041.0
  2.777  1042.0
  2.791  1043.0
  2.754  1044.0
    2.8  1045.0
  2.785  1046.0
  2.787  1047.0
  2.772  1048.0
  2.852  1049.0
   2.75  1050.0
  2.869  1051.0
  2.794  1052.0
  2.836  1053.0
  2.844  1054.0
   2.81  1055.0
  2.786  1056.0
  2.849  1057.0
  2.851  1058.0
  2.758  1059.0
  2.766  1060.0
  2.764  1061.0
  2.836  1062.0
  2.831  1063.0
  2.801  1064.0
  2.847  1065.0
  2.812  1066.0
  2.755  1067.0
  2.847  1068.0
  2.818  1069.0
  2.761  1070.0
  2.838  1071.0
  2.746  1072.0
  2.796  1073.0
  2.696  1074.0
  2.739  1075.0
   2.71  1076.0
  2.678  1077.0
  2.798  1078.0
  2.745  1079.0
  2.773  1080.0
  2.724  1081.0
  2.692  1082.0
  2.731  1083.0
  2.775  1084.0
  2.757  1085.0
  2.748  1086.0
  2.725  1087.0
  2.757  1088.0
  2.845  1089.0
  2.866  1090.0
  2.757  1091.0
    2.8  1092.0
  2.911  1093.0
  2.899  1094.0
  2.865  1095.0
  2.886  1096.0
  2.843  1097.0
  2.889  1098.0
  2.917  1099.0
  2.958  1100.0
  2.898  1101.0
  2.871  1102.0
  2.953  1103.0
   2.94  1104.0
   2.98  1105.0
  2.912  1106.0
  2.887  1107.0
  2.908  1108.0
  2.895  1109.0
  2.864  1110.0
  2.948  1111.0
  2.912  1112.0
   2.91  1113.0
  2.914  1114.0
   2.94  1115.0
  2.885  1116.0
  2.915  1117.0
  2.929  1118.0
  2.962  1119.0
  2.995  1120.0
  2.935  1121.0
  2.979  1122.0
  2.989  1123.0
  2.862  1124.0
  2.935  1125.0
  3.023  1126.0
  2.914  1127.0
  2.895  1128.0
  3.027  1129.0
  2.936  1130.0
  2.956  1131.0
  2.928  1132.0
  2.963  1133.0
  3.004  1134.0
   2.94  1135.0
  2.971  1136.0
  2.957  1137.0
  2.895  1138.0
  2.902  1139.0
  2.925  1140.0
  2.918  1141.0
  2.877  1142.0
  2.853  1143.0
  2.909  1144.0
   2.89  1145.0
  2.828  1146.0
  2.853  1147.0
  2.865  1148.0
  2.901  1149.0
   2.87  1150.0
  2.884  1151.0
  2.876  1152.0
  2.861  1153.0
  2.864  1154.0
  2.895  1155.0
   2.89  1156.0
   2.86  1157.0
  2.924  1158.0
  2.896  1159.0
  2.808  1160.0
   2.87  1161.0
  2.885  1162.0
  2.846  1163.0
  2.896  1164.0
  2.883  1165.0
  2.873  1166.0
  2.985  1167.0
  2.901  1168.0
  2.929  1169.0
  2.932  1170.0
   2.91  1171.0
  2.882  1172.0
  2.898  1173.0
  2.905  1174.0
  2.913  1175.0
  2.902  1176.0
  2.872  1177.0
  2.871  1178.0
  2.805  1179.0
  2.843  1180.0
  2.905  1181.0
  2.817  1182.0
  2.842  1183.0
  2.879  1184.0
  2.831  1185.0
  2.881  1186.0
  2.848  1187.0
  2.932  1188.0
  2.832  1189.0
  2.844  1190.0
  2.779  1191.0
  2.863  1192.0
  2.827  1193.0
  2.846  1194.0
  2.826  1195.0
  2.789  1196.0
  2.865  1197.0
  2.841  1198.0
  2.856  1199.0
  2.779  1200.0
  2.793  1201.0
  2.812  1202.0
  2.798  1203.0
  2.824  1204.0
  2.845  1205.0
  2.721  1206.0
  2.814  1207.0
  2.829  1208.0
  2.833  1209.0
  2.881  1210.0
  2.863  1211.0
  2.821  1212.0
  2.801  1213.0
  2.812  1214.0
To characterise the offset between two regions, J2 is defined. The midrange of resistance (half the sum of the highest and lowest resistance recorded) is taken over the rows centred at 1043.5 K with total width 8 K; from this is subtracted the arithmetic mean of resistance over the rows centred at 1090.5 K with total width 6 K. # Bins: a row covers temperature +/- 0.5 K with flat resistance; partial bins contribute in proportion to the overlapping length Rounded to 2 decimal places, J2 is -0.05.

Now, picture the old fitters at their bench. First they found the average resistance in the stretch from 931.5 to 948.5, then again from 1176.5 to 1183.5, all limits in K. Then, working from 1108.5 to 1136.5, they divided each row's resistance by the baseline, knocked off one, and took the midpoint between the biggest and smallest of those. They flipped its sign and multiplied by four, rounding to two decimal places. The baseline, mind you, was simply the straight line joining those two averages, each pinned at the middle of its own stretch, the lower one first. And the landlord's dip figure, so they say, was -0.41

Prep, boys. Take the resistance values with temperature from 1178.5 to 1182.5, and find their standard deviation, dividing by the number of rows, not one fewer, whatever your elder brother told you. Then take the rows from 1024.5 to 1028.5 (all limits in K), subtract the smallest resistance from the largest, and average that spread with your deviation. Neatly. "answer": 0.038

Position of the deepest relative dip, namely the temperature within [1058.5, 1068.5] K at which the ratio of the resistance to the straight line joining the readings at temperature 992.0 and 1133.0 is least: 1067.0 K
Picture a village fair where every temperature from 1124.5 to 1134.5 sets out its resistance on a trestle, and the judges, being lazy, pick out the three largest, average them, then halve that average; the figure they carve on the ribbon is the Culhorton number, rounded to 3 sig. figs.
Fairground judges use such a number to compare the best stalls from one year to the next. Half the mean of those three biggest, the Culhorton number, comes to 1.51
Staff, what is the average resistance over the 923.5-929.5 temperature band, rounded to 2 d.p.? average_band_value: 2.60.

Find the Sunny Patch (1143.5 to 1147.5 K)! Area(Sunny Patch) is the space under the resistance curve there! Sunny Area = 11.5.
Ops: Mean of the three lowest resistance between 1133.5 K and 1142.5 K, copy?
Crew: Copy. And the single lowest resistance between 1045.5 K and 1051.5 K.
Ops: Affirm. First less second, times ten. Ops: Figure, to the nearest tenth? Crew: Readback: 1.4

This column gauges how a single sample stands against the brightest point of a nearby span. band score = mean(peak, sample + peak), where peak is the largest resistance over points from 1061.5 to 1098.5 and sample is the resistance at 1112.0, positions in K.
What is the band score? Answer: 4.37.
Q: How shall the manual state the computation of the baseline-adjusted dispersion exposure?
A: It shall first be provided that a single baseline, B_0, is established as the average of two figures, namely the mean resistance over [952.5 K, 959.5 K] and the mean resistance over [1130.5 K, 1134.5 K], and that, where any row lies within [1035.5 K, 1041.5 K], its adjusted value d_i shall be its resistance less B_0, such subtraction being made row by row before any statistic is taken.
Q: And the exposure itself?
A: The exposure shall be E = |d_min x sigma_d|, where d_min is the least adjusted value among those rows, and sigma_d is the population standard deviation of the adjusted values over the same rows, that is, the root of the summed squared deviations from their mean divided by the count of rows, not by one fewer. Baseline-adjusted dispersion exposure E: 0.0122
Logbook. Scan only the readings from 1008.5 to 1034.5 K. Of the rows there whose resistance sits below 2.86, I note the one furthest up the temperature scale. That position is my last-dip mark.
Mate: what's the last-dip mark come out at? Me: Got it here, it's 1034.0 K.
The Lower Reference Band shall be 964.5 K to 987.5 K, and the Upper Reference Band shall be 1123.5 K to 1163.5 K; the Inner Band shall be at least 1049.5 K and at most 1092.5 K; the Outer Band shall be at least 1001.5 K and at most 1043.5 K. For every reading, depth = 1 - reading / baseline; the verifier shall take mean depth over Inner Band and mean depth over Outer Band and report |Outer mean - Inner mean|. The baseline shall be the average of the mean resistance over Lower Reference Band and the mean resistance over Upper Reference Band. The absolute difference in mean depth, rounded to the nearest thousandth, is 0.014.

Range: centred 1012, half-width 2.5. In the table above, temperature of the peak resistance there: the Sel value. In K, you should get 1012.0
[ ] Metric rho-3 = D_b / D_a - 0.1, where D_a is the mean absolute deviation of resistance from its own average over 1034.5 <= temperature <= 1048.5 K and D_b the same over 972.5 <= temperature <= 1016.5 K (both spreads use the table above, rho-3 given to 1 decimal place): 1.0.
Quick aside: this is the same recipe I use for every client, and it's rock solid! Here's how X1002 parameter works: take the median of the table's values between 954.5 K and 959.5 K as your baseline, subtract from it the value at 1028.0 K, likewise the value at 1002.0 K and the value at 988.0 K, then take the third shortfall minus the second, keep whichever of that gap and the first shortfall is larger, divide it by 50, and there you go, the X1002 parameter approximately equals 0.0010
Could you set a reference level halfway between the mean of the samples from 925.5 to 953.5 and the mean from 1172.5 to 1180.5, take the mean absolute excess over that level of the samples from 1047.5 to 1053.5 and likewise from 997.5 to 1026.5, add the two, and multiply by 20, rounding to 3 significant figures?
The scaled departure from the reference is 12.4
